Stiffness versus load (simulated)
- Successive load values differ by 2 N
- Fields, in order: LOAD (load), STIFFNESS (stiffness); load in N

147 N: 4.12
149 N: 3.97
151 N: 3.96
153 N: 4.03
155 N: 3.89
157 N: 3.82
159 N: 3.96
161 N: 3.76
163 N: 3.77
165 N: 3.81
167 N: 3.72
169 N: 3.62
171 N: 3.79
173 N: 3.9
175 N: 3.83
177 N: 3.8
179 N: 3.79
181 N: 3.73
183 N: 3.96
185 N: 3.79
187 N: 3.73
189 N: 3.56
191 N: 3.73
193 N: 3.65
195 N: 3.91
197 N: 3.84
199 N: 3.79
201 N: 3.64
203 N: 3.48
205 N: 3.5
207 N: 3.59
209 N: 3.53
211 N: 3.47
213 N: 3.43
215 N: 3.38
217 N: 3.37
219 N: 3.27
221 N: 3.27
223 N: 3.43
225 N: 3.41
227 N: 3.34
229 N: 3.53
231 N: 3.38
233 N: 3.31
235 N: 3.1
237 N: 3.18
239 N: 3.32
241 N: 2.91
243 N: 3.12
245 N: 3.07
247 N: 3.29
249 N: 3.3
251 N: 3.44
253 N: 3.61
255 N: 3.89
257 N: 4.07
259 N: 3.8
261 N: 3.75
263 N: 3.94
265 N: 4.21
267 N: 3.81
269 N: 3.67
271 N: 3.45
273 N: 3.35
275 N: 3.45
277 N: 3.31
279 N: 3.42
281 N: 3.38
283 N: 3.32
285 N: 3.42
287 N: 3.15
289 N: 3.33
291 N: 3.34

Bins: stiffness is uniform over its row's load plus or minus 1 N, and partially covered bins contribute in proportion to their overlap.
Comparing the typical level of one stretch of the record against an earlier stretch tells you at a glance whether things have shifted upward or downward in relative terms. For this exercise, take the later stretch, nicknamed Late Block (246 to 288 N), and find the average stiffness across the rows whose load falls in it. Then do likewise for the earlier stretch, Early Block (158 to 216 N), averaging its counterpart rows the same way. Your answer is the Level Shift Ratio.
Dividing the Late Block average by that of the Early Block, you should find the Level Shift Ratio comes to 0.96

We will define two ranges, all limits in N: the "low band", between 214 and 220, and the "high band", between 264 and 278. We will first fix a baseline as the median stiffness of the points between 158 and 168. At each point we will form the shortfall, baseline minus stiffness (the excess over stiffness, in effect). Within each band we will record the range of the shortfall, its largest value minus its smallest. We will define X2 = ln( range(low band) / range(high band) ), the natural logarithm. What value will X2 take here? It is -2.10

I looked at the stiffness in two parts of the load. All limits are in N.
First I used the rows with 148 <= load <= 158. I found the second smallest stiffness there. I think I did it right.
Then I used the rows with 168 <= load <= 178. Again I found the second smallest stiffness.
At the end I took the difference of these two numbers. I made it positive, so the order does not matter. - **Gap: 0.1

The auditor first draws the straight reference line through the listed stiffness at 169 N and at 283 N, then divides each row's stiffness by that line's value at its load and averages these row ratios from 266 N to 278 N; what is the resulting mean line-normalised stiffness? 1.05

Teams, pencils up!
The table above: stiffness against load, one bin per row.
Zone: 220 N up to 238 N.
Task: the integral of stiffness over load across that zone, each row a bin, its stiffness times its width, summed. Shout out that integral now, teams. 60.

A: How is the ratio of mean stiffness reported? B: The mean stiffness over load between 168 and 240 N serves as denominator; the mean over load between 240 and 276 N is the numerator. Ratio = 1.00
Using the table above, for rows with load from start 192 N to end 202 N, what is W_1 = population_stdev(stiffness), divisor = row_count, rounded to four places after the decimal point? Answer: 0.1059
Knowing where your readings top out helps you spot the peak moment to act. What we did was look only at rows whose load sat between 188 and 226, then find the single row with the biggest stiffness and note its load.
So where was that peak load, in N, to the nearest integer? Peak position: 195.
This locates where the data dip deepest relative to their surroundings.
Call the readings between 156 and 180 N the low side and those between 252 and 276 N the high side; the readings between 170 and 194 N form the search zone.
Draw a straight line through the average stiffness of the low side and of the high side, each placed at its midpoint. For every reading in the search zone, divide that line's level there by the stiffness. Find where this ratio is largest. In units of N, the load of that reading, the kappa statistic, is 189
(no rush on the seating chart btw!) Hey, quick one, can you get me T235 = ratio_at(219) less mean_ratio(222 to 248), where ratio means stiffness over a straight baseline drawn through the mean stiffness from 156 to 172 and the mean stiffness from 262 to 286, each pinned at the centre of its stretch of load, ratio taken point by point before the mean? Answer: -0.005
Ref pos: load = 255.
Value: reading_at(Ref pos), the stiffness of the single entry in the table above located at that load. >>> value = 3.89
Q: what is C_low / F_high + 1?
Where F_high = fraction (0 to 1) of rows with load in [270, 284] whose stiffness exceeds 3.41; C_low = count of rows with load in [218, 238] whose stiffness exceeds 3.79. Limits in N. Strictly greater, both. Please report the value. 1.0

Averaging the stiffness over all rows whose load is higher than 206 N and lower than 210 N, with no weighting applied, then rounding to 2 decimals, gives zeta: 3.56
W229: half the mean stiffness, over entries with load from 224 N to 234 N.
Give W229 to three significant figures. 1.70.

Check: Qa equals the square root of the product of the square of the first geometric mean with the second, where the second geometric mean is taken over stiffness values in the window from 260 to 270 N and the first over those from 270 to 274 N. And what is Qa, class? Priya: 6.69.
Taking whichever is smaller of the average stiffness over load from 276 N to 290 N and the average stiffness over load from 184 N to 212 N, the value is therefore 3.33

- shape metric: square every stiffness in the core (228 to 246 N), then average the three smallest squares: 9.2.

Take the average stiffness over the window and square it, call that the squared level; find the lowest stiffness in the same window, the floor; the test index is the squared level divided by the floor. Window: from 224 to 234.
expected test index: 3.5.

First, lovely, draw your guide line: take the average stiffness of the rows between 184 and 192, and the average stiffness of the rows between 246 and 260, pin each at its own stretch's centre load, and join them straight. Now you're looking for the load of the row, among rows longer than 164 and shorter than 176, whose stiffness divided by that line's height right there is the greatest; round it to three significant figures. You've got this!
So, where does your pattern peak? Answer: 173 N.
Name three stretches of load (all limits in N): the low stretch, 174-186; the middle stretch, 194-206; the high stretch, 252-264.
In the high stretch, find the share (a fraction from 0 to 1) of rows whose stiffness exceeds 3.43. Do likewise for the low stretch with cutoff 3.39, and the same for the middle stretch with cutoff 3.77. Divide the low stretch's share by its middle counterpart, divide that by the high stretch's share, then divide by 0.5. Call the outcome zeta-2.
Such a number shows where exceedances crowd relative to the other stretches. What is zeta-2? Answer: 4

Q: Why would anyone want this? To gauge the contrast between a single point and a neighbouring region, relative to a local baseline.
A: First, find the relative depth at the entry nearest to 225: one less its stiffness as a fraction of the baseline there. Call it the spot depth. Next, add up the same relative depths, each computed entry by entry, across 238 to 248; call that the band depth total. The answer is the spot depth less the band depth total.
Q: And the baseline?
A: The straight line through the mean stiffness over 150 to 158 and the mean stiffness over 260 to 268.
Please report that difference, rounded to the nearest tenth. -0.9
